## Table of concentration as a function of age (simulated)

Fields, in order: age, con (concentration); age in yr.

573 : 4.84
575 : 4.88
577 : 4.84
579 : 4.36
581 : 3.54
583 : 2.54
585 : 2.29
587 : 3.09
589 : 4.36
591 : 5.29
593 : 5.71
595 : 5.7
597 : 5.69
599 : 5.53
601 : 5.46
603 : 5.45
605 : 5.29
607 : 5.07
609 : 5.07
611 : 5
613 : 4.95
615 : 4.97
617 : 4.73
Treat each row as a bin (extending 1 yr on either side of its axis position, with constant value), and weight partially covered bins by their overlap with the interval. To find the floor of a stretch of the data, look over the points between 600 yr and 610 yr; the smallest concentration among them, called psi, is 5.07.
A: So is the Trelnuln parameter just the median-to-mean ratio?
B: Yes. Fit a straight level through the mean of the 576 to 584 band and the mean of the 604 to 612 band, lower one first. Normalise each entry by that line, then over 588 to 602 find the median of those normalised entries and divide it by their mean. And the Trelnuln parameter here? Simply 1.02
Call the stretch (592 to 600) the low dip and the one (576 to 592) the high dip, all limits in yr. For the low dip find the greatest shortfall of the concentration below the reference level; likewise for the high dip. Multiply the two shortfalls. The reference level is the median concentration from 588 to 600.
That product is 0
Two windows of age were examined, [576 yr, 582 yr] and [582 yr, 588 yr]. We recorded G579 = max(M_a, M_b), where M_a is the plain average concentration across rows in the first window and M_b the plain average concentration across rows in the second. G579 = 4.2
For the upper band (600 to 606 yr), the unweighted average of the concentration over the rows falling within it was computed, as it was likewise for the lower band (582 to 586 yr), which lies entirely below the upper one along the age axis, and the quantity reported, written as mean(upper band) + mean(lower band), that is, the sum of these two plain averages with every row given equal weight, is 7.8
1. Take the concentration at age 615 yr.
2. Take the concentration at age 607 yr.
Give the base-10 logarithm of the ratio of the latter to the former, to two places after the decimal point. 0.01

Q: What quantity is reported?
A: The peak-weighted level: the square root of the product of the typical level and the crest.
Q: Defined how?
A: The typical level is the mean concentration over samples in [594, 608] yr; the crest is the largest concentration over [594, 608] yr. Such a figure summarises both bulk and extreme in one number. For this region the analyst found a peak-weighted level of 5.6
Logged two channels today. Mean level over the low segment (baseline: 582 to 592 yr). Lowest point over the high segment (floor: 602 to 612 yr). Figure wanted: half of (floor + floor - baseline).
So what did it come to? 3.2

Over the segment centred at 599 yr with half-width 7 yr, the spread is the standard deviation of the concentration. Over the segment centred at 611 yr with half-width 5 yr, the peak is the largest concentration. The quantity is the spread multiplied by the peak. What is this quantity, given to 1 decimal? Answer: 0.8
